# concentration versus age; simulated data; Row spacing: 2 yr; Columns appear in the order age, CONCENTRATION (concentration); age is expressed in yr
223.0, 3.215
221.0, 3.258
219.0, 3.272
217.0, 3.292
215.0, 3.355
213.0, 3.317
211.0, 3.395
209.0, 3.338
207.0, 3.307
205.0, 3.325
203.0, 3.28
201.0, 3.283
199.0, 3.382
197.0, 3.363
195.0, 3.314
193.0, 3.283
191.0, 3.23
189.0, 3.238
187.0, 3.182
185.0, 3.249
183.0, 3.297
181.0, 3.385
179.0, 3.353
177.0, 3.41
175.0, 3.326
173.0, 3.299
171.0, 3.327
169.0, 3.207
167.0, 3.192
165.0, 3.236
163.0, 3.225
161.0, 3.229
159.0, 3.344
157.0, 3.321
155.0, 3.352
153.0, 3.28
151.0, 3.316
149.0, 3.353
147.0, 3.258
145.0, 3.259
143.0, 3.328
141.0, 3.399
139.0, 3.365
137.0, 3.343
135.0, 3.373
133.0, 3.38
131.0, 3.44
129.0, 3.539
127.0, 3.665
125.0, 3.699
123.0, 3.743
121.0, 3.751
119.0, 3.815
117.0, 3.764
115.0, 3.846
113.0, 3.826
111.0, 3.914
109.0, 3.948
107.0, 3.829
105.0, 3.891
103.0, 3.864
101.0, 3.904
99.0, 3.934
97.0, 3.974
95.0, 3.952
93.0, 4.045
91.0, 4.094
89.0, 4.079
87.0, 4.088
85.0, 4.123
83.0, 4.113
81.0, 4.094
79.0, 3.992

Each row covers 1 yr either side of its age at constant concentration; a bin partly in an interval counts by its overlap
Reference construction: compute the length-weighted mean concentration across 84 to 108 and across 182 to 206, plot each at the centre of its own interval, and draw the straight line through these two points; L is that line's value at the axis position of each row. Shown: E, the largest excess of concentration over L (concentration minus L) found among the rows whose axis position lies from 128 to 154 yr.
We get -0.21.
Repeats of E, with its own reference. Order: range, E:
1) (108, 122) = 0.06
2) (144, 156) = -0.21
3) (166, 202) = 0.13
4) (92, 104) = 0.04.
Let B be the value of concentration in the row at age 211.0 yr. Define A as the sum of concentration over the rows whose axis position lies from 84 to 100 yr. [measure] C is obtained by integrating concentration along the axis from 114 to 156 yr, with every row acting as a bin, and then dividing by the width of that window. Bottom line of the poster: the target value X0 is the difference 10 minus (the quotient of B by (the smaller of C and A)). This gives 9.03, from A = 32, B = 3.395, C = 3.49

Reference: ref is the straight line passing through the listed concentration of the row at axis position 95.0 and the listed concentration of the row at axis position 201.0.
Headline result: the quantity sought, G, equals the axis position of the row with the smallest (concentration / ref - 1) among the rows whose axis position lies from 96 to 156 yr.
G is 145.0 yr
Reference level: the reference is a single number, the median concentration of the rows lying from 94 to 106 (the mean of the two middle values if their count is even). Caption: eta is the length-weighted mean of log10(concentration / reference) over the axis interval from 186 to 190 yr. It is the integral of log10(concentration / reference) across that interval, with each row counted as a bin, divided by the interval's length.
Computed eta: -0.087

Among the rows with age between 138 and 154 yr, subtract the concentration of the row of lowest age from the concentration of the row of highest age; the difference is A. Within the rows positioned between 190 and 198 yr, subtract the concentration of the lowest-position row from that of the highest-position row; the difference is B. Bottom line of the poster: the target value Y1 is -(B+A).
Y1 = -0.05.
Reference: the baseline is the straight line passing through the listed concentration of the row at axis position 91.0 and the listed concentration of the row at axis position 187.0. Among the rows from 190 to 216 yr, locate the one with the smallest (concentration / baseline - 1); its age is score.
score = 191.0 yr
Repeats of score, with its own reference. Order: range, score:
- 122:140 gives 137.0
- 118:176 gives 145.0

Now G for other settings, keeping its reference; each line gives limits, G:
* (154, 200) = 167.0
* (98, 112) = 107.0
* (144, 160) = 145.0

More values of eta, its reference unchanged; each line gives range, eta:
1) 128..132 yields -0.050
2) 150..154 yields -0.075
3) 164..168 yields -0.086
